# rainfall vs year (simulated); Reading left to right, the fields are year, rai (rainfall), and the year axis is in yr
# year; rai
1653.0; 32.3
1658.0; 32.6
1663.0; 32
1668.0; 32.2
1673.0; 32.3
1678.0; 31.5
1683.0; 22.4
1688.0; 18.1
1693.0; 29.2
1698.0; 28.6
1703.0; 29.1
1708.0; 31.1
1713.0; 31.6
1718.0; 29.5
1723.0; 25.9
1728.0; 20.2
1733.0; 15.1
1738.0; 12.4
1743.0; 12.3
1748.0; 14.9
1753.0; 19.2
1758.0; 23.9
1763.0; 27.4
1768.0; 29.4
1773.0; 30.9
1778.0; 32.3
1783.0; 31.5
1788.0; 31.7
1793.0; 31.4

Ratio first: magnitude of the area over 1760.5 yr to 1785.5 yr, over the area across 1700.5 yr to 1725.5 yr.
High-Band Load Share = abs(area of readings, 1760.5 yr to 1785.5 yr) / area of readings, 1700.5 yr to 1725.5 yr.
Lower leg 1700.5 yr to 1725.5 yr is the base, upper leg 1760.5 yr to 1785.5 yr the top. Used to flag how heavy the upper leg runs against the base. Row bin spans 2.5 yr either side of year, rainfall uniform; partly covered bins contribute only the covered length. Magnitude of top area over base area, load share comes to 1.0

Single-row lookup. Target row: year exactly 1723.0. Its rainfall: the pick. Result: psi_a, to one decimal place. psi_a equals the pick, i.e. 25.9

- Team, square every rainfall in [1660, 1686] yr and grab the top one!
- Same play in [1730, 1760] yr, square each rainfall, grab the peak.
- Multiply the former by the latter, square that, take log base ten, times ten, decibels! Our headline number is 115.5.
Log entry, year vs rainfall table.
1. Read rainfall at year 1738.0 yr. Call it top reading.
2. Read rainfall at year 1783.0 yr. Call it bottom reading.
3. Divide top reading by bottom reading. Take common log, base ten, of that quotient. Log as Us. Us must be -0.40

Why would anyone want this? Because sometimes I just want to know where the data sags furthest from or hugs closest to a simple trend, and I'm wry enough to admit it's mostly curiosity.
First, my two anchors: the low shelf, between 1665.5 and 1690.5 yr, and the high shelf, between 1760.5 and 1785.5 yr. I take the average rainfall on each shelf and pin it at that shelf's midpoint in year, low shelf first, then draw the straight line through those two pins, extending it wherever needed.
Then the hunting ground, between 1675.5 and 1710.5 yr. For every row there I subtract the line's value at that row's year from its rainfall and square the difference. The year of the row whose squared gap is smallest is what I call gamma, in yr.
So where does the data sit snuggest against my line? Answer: 1698.0 yr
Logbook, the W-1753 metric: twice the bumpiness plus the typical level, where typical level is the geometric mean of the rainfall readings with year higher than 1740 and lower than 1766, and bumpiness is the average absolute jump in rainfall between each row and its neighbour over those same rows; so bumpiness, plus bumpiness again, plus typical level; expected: 26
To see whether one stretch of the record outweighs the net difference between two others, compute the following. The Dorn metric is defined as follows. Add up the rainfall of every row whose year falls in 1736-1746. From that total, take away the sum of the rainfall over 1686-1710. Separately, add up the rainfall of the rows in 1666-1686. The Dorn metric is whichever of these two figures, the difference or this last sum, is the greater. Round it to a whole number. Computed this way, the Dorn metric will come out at 118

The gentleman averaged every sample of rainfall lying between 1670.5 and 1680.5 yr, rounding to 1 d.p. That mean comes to 31.9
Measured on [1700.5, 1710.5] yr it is 30.1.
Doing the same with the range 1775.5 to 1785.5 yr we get 31.9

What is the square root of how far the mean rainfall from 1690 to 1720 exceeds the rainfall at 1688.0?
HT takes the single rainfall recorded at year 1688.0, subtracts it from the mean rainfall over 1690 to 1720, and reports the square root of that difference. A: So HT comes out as 3.4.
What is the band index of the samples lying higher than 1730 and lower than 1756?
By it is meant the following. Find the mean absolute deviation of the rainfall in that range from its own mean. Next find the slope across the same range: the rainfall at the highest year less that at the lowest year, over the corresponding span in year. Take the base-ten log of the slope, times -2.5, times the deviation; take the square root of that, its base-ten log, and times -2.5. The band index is -0.66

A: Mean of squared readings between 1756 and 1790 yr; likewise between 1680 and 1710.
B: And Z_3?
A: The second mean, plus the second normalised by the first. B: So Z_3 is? 720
